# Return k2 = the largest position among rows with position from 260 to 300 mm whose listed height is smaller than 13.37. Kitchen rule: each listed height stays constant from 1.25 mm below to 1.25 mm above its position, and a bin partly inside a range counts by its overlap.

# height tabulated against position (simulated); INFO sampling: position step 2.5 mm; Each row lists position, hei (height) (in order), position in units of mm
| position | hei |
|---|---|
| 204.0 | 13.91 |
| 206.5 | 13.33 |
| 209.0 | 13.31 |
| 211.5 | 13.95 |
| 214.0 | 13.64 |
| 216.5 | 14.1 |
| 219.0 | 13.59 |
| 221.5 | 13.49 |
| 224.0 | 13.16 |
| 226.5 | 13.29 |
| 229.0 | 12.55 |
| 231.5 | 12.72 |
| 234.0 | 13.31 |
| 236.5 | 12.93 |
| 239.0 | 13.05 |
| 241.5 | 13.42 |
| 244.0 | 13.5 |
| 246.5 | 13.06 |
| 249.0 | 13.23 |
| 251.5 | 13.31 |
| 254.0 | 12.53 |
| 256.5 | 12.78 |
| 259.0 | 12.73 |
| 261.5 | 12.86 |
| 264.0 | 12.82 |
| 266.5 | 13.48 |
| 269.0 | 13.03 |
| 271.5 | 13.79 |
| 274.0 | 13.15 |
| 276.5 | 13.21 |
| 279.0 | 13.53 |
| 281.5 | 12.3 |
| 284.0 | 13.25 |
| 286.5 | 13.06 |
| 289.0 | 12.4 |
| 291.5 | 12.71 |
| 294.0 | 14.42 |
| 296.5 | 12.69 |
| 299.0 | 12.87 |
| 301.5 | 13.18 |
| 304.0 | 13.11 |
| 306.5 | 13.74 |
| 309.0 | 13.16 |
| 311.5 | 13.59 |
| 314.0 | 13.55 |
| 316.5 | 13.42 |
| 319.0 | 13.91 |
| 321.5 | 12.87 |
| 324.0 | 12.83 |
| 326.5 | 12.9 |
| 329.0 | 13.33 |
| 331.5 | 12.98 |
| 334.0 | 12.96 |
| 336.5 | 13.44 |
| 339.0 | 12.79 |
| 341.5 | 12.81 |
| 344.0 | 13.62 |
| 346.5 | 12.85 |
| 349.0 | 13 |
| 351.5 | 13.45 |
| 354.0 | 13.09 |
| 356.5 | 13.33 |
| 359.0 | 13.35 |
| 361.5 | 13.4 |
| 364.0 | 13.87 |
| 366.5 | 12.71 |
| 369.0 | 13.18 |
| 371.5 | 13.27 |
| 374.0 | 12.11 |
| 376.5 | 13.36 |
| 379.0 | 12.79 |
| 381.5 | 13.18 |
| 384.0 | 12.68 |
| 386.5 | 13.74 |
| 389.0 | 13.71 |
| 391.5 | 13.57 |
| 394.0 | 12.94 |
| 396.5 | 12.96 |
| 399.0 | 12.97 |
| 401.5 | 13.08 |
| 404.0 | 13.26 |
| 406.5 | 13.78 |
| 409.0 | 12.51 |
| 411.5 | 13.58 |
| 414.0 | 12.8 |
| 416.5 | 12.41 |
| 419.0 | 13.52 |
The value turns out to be 299.0 mm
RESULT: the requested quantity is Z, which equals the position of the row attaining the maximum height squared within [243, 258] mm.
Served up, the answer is 244.0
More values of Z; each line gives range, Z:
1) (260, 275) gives 271.5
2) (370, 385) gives 376.5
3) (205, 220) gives 216.5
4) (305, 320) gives 319.0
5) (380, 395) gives 386.5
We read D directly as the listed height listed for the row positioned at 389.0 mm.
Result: 13.71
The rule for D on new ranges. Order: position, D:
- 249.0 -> 13.23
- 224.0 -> 13.16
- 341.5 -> 12.81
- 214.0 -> 13.64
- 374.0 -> 12.11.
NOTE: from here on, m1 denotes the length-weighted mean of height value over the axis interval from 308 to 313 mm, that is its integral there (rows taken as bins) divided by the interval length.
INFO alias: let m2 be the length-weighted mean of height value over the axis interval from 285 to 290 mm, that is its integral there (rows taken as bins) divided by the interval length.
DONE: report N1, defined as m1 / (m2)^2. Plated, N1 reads 0.0821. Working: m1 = 13.4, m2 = 12.8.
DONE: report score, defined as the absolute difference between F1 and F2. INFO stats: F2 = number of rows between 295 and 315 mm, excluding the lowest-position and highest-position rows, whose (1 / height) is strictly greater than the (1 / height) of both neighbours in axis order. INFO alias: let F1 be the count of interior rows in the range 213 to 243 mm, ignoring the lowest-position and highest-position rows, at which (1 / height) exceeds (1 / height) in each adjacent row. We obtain 1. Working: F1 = 3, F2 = 2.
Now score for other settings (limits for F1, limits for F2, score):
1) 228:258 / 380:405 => 1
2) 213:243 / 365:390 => 0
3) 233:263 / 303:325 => 2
